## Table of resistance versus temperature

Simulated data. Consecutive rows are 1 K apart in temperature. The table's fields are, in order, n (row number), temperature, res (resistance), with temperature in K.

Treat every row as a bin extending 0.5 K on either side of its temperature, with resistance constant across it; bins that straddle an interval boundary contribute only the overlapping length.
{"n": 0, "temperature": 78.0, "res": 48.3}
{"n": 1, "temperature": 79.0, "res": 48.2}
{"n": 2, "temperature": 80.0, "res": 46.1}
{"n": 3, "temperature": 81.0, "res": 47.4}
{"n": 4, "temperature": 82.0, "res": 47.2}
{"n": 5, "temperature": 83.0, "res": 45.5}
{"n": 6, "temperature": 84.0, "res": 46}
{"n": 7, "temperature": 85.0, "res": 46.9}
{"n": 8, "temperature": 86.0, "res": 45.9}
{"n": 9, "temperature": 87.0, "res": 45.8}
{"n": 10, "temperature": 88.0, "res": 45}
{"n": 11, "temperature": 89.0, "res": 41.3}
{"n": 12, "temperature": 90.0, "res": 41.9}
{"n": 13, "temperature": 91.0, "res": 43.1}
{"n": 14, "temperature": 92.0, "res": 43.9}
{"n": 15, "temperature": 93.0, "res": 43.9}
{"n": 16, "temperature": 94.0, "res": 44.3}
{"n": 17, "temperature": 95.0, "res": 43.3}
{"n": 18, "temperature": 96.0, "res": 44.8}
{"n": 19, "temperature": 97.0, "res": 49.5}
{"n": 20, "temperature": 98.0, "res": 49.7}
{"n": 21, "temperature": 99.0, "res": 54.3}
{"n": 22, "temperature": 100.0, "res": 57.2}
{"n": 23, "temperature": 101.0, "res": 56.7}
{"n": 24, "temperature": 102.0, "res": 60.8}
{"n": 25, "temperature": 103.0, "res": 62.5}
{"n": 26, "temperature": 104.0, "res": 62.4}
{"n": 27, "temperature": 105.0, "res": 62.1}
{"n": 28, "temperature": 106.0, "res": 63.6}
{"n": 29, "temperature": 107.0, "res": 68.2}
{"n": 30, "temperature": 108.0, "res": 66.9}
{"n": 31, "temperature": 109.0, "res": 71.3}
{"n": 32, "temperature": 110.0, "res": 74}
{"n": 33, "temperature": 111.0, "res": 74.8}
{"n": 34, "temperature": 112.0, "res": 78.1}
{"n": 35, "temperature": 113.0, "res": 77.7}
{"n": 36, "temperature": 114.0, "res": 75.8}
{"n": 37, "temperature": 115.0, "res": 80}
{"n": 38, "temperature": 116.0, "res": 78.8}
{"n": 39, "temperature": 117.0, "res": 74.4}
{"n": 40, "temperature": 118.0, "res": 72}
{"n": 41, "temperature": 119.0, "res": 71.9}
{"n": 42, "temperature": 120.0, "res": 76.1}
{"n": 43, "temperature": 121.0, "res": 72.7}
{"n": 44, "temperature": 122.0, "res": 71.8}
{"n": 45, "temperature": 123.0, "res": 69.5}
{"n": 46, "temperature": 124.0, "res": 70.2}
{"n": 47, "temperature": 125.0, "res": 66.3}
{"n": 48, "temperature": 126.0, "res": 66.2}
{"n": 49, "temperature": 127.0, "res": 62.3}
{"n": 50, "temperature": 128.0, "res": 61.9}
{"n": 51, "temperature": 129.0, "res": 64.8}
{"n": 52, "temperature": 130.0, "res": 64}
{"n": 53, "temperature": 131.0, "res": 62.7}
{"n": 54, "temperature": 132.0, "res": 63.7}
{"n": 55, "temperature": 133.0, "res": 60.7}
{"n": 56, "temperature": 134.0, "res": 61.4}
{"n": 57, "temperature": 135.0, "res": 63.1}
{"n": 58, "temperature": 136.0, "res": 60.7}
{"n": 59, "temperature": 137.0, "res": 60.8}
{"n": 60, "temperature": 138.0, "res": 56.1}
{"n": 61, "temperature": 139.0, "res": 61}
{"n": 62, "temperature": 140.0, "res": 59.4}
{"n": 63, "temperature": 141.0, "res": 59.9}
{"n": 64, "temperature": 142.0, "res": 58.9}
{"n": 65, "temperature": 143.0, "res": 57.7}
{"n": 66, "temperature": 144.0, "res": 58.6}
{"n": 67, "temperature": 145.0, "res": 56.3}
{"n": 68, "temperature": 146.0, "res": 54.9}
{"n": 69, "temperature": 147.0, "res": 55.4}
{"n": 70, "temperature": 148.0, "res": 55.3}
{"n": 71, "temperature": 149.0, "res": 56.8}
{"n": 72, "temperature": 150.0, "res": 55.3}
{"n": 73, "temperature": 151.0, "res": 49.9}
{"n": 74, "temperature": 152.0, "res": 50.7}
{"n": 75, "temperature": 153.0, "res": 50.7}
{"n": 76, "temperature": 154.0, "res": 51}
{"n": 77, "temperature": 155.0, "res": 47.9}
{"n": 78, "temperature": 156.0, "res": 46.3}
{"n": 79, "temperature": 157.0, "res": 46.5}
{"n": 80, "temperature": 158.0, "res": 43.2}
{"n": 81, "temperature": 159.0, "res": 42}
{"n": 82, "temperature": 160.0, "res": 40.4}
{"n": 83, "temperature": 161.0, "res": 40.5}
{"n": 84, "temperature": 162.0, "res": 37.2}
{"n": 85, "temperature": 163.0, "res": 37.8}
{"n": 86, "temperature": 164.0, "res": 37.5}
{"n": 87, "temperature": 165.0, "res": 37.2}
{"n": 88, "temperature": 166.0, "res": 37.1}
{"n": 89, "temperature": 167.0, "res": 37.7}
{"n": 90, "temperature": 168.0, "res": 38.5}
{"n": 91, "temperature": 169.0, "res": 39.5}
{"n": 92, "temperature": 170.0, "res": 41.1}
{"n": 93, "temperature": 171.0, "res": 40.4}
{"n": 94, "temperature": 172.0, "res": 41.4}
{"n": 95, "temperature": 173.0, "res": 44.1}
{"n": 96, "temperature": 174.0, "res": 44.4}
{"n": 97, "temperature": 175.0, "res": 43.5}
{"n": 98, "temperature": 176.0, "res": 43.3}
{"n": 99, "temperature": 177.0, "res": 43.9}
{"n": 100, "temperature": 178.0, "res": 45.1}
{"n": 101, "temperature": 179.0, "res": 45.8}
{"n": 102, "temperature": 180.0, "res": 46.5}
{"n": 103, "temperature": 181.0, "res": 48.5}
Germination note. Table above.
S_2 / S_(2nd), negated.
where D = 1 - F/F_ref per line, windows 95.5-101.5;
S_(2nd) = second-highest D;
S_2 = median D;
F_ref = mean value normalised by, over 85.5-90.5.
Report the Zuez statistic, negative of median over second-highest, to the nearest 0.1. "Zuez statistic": -1.5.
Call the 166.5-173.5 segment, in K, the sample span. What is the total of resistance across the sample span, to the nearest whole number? 283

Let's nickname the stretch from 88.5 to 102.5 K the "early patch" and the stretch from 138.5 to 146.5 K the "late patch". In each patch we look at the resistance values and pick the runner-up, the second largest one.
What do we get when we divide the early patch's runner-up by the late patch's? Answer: 0.95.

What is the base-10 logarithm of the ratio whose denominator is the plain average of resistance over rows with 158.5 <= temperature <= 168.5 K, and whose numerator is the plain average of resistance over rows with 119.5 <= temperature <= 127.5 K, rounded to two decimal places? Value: 0.25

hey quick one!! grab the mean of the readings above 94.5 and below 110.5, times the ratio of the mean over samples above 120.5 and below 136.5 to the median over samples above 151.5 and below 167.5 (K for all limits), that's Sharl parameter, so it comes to 93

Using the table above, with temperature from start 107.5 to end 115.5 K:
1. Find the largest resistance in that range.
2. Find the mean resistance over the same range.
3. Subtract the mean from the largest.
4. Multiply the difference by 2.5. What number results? 13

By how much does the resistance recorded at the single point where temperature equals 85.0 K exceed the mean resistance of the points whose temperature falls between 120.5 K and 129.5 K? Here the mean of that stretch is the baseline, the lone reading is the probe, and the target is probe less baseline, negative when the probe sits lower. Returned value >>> -20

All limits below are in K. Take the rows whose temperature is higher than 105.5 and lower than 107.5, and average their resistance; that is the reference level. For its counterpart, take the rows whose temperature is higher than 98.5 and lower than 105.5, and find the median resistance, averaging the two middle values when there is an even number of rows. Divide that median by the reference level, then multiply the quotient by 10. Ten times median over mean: 9.2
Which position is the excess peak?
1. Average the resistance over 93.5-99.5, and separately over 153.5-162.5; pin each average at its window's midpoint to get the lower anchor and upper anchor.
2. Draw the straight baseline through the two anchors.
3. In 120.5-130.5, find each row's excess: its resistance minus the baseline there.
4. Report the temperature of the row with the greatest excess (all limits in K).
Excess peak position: 121.0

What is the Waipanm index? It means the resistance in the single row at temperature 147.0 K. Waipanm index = 55.4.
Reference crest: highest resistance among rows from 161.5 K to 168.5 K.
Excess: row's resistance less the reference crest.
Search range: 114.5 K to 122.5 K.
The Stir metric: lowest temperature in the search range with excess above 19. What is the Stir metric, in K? 115.0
